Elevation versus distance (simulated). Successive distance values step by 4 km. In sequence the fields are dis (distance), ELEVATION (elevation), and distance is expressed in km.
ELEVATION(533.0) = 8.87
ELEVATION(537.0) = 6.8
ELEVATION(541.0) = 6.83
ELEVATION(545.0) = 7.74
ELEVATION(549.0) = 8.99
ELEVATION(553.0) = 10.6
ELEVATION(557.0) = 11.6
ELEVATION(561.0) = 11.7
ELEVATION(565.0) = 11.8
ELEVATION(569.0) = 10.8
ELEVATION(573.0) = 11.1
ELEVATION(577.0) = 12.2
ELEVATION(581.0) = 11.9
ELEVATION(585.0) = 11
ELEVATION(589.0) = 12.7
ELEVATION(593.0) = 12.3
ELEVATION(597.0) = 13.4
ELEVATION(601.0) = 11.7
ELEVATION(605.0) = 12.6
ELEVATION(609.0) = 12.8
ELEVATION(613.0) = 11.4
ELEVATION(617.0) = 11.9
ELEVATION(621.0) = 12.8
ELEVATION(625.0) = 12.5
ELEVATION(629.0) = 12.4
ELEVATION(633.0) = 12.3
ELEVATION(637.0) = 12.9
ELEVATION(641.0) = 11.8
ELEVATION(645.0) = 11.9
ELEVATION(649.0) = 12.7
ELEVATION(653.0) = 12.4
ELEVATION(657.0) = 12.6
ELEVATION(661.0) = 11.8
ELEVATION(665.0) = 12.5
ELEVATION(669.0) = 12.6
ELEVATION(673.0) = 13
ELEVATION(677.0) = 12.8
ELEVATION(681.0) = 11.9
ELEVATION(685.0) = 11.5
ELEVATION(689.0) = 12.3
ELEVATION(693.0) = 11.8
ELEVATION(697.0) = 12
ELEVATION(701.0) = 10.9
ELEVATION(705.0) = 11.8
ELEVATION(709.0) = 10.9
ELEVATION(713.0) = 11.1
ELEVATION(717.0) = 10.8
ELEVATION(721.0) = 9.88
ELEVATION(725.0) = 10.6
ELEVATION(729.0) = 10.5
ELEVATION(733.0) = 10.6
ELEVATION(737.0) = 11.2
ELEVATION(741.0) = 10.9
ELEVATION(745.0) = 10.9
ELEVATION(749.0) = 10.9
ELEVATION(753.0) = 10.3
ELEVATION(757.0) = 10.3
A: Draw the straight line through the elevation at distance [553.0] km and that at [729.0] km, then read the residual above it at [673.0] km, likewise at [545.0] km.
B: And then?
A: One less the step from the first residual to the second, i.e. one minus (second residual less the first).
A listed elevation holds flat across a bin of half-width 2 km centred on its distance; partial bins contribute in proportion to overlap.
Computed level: 6.3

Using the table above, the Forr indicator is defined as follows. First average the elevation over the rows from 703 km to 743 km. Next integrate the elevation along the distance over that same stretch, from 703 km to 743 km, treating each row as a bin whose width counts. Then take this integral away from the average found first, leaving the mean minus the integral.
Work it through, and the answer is -422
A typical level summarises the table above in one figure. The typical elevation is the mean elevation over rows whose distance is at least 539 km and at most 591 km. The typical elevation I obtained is 10.7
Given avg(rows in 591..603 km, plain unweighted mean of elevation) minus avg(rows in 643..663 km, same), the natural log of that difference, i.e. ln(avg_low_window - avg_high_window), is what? -1.7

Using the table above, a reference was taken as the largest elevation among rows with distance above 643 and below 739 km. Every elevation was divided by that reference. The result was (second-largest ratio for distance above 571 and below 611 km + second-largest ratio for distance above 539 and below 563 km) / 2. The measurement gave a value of 0.938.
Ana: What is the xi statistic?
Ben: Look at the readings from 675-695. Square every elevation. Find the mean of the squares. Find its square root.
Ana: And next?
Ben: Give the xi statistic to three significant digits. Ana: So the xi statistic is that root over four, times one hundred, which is 302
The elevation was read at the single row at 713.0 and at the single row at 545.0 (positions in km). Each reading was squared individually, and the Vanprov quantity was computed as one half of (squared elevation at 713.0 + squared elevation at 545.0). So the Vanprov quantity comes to 92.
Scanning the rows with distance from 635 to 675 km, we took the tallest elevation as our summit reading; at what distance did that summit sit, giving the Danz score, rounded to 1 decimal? 673.0 km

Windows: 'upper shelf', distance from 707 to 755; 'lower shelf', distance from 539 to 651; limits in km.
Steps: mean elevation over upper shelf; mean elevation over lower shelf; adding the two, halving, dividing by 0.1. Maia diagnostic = 111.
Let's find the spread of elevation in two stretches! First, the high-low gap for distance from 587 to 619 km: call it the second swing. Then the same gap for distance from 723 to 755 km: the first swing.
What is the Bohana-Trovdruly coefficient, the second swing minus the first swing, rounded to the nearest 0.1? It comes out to 1.1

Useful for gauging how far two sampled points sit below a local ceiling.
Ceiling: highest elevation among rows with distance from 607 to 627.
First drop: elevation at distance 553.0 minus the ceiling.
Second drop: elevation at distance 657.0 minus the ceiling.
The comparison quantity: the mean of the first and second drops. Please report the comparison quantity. -1.2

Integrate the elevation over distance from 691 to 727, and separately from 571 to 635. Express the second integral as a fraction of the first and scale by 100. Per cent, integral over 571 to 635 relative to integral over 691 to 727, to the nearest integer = 195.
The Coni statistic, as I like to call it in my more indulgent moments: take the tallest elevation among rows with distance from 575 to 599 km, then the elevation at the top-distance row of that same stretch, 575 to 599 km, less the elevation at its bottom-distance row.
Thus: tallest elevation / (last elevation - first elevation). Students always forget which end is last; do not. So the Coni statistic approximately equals 11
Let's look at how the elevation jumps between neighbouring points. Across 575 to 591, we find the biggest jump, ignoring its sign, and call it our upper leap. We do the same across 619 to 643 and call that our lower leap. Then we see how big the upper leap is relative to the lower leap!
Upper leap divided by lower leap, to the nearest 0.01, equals 1.55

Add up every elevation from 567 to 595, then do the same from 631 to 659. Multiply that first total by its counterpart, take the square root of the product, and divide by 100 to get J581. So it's 0.843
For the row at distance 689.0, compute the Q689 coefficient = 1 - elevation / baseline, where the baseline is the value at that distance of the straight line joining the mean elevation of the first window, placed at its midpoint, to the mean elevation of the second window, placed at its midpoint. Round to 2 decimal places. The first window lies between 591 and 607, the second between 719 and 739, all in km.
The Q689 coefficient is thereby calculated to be -0.10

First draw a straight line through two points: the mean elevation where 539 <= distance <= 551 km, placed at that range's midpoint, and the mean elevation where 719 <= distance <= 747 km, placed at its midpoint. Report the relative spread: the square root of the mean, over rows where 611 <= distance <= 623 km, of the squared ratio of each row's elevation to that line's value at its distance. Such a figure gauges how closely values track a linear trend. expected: 1.35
